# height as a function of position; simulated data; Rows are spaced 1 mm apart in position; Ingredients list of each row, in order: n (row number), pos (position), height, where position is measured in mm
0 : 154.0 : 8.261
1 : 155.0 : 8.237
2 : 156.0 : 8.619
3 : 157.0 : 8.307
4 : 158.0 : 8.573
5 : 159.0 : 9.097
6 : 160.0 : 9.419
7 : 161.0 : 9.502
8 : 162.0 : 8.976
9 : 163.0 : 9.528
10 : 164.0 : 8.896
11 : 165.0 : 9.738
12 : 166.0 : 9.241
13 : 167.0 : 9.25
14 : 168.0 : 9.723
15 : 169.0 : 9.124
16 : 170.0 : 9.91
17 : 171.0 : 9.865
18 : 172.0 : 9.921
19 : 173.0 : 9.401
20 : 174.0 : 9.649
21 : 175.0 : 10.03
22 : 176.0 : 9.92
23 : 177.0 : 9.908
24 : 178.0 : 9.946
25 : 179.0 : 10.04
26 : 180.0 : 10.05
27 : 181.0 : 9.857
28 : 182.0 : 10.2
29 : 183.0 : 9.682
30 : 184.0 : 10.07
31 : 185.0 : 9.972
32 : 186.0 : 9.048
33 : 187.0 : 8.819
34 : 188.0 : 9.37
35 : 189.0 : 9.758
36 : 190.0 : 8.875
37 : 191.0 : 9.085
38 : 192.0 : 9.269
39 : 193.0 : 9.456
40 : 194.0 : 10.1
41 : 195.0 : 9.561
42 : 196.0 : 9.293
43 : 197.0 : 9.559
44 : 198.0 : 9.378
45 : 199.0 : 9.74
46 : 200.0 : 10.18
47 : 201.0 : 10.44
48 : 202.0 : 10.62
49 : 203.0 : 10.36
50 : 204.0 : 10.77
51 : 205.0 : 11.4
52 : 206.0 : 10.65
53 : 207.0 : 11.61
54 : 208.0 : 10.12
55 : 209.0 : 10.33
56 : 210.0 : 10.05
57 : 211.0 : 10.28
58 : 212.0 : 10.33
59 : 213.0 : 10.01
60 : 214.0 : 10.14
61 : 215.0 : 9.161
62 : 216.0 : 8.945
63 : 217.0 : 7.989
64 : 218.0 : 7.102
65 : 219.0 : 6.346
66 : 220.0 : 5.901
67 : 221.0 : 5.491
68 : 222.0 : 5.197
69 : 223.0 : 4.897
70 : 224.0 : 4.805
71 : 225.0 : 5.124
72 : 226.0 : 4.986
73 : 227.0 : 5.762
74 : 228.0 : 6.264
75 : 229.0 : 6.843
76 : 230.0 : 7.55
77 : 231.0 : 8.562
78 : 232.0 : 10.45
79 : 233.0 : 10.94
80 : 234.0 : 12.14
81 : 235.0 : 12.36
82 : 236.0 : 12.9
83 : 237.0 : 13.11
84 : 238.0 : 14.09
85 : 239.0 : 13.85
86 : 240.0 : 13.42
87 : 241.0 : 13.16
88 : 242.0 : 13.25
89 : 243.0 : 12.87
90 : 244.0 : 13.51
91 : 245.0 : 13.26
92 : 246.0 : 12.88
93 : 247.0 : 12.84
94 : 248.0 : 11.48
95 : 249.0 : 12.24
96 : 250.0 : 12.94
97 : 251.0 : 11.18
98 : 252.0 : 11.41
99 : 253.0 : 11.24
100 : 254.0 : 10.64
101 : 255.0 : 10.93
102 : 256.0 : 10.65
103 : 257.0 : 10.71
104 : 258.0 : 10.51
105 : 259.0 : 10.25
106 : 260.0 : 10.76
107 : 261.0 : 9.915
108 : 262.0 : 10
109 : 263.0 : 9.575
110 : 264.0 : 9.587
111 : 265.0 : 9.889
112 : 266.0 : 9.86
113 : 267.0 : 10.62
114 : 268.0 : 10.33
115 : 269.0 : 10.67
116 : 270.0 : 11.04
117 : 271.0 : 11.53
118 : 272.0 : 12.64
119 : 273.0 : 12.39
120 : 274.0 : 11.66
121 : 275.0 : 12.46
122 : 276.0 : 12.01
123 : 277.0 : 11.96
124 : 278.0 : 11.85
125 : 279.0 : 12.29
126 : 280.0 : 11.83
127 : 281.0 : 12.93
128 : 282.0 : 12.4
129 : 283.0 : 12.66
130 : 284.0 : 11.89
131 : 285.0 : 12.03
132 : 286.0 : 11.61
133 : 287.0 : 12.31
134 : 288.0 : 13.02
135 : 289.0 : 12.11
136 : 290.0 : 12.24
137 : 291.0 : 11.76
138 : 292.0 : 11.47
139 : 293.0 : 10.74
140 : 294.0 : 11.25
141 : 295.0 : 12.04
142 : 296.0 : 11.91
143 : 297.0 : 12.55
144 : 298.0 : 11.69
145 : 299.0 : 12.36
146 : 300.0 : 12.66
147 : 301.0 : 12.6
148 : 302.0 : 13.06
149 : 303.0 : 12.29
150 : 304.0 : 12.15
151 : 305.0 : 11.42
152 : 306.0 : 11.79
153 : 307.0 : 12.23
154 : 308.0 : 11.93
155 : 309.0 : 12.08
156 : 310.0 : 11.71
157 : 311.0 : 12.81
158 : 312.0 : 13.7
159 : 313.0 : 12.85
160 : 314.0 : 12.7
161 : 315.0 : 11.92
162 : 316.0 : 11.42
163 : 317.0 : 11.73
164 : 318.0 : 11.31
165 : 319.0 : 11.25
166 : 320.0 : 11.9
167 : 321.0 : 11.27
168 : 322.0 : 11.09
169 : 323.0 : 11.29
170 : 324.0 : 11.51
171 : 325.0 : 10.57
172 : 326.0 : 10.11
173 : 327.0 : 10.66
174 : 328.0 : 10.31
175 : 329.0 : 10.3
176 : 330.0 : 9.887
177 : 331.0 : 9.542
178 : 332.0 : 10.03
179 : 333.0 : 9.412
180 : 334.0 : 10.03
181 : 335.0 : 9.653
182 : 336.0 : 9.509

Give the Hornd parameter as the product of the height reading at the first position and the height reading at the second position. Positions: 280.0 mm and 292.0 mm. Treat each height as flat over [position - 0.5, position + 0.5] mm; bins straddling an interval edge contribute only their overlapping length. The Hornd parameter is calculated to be 136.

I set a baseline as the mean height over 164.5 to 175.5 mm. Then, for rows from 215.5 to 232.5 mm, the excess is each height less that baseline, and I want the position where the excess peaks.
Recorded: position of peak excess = 232.0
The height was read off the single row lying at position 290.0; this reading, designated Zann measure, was 12.24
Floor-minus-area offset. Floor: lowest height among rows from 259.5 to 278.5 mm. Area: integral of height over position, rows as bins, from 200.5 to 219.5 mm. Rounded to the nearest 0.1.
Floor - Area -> -177.1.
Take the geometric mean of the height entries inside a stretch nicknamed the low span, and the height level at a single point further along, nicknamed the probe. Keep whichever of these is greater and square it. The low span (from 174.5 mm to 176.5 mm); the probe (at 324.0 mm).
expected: 132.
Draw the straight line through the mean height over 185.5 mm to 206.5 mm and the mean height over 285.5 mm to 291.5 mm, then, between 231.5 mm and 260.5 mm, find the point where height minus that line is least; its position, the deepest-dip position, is 259.0 mm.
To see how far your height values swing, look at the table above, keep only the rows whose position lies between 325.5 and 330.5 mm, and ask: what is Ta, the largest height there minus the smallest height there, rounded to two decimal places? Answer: 0.77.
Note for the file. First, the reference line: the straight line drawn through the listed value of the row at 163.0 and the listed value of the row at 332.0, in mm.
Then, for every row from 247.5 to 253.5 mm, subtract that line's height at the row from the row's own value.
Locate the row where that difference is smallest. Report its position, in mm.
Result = 251.0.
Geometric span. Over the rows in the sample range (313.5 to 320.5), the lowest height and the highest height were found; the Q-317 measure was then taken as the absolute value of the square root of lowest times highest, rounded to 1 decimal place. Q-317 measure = 12.0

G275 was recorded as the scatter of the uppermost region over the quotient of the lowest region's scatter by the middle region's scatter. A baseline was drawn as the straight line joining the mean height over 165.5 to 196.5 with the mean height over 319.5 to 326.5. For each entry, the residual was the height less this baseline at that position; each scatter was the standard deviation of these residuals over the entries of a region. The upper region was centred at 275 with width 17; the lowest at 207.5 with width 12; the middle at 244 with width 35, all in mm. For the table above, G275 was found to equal 3.0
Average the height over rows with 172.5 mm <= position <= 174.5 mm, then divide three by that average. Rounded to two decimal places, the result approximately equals 0.31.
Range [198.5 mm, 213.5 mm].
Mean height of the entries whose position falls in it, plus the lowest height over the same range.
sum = 20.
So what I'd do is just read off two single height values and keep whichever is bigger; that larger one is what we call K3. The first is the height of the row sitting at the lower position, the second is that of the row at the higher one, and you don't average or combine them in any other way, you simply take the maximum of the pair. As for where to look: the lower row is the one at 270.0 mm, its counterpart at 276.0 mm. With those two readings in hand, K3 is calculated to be 12.0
